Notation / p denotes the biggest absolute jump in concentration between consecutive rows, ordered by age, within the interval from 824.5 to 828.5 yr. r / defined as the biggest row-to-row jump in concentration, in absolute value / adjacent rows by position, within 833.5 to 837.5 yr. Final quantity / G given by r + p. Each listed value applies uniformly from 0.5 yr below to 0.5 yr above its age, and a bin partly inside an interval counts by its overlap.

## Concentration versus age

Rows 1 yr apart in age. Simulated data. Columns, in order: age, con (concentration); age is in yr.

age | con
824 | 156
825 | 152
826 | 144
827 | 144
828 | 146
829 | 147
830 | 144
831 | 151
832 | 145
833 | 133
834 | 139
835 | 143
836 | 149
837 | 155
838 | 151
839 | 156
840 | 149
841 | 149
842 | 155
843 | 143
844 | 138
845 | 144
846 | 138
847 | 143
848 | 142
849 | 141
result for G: 14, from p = 8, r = 6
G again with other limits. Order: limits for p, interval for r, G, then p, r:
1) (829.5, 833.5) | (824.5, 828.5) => 20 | 12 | 8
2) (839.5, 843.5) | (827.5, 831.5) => 19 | 12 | 7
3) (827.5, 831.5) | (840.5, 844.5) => 19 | 7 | 12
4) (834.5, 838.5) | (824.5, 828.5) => 14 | 6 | 8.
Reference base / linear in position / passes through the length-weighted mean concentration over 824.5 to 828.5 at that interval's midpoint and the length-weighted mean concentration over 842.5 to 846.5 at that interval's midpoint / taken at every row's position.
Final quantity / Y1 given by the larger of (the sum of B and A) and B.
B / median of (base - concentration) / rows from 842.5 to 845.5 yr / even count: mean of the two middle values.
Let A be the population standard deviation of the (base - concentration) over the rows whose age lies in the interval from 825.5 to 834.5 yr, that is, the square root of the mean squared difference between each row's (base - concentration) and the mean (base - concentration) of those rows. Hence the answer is 3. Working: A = 4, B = -2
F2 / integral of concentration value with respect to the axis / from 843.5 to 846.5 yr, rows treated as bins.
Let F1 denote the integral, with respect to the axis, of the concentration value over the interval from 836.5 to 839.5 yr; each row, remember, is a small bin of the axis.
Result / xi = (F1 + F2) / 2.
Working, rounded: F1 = 462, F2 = 420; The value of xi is 441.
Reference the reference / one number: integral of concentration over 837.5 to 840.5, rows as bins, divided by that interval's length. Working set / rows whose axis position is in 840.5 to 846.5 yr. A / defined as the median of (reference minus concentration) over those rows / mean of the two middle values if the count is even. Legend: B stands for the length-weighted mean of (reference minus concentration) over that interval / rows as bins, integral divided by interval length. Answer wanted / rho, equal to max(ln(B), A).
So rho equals 8.5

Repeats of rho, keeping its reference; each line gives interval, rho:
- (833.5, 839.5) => 2.0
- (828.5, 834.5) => 7.5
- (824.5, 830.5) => 7.0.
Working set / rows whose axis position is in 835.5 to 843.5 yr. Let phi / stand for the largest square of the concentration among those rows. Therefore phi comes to 24336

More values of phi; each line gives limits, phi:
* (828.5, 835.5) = 22801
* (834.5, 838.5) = 24025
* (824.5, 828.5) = 23104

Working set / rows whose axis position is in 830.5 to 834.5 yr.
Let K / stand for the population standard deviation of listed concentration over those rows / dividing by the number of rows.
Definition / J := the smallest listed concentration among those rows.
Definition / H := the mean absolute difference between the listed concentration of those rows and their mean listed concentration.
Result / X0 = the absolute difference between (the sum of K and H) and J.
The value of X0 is 120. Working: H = 6.00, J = 133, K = 6.7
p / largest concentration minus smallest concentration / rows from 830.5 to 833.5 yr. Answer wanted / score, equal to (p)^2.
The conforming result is 324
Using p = 18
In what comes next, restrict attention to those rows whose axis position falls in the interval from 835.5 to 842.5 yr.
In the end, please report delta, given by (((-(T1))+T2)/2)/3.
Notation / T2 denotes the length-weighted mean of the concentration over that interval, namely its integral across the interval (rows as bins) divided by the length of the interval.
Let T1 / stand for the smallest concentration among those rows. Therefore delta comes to 0.50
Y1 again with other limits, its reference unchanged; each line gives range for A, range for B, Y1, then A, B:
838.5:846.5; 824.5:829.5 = 6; 6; 0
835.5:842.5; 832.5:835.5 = 8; 3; 5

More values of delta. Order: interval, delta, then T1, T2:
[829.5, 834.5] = 1.57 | 133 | 142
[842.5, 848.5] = 0.56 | 138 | 141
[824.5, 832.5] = 0.44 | 144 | 147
